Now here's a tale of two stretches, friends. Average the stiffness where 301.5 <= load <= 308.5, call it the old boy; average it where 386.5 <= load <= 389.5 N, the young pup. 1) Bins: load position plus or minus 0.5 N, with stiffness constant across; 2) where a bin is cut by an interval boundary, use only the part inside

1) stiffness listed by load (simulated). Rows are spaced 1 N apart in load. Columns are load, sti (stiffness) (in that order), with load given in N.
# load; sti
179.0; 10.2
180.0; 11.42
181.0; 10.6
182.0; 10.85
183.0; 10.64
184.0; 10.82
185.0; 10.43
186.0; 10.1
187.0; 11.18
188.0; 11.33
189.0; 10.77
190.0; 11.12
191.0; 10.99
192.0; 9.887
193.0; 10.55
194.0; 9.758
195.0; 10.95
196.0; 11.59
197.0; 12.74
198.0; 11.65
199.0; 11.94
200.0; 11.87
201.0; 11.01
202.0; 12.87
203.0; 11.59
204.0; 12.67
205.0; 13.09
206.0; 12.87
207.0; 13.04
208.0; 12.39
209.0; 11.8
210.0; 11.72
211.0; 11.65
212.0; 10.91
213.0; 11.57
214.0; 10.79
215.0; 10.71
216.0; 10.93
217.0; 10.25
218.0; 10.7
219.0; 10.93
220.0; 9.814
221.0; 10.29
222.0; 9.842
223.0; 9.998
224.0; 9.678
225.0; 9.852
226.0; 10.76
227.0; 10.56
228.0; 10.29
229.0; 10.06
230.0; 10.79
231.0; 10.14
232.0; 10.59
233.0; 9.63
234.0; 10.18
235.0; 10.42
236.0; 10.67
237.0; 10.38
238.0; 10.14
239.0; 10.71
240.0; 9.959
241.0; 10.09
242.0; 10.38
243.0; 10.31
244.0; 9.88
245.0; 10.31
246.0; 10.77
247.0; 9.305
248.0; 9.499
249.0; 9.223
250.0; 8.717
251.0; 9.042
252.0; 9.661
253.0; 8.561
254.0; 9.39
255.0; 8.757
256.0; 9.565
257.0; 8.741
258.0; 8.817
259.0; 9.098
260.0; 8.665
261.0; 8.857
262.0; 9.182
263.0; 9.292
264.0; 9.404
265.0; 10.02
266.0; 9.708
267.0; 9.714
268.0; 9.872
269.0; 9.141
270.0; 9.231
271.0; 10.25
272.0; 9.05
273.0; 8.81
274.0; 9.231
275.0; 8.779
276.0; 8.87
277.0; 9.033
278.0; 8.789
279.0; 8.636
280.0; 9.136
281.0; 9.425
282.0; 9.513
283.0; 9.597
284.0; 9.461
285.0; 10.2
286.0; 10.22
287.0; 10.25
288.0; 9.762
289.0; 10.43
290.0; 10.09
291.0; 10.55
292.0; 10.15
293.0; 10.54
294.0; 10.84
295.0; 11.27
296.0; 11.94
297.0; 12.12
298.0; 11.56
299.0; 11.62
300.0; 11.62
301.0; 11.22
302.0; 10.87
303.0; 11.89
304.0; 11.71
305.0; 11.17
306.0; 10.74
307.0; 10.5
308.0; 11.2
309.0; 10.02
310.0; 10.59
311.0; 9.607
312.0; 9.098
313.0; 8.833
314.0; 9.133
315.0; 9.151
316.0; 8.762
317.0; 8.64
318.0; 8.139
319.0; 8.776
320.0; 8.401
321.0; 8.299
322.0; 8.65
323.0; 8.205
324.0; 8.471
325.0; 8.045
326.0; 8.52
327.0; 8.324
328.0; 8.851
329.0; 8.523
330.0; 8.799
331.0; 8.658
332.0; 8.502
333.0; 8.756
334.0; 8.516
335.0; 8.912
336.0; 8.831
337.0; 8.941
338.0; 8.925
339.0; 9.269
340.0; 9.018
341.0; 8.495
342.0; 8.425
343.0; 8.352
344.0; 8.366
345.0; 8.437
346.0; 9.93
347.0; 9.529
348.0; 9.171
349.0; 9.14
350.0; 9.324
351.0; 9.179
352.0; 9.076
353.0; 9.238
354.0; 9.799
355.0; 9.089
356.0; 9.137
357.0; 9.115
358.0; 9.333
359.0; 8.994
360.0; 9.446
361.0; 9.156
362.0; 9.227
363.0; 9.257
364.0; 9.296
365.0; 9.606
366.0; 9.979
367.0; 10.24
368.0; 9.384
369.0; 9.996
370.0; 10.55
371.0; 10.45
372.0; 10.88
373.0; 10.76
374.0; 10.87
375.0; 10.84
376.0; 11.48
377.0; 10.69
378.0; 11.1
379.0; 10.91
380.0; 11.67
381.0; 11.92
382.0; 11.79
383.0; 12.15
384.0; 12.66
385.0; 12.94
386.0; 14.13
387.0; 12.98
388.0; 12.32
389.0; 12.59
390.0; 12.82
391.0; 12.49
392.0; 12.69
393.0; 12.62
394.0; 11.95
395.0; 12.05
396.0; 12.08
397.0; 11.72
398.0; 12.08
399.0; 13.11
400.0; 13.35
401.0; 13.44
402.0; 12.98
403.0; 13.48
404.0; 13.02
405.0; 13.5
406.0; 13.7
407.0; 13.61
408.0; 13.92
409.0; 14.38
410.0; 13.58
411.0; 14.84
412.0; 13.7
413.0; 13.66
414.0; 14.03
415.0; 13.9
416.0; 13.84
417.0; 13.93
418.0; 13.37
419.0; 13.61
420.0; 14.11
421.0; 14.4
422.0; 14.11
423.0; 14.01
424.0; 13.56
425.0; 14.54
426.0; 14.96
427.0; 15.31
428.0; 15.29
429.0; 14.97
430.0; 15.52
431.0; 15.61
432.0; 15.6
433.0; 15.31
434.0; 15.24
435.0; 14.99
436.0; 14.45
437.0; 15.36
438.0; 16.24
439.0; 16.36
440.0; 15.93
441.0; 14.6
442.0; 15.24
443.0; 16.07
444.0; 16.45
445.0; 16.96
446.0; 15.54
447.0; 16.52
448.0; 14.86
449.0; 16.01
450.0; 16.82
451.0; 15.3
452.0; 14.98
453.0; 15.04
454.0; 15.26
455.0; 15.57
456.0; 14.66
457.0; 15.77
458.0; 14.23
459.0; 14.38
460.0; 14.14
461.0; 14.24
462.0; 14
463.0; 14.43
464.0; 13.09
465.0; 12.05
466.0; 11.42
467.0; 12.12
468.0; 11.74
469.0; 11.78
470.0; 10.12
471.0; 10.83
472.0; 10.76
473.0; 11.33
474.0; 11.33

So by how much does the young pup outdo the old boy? 1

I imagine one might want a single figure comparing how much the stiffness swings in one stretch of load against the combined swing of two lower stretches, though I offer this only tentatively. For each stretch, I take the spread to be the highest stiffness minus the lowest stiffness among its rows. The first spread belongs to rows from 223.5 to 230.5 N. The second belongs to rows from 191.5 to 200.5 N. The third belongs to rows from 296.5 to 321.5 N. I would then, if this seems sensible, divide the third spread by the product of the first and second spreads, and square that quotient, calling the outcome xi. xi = 1.4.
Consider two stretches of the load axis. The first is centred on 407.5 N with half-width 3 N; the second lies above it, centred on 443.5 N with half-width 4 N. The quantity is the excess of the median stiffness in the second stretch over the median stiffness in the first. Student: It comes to 2.3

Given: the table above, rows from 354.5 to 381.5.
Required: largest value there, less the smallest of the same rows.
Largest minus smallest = 2.9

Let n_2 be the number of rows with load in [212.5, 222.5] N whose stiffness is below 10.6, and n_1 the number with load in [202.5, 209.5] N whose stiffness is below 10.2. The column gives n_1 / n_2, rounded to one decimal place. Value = 0.0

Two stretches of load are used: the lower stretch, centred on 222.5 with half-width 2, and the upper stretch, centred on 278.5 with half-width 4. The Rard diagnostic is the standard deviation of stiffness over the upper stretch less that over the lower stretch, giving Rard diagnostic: 0.1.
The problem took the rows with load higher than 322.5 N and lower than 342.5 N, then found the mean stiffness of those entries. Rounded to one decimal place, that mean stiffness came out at 8.6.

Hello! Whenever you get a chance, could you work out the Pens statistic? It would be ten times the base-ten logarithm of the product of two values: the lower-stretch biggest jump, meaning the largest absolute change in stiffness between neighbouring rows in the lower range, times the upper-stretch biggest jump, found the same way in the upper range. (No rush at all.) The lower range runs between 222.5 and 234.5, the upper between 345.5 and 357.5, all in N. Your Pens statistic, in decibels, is -1.7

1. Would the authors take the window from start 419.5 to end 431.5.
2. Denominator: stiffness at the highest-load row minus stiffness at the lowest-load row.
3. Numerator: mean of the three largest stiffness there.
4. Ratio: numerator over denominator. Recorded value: 10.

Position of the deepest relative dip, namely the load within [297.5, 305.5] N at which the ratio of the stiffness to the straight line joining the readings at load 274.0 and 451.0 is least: 302.0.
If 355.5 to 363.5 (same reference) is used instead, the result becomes 359.0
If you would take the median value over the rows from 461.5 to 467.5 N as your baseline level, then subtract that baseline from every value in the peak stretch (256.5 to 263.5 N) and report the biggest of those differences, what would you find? -3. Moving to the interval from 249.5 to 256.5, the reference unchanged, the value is -3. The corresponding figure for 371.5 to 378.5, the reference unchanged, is -1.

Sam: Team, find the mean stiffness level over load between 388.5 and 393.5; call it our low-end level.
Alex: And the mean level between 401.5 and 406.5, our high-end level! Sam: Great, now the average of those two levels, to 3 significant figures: 13.0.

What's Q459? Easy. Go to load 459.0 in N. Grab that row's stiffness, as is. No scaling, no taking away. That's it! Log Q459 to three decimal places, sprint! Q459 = 14.380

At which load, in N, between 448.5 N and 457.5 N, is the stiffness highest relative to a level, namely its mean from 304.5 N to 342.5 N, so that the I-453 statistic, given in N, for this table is 450.0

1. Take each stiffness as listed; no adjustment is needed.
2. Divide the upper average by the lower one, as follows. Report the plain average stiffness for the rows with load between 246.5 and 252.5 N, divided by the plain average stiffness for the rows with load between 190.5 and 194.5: 0.90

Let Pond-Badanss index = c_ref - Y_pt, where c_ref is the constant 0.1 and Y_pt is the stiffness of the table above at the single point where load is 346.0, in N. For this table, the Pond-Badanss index -9.8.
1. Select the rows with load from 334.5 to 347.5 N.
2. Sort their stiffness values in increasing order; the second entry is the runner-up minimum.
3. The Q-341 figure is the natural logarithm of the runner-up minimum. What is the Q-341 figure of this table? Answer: 2.12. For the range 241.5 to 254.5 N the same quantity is 2.17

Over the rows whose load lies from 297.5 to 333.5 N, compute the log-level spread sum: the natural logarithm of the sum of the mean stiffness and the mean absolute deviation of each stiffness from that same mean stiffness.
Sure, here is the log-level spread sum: 2.37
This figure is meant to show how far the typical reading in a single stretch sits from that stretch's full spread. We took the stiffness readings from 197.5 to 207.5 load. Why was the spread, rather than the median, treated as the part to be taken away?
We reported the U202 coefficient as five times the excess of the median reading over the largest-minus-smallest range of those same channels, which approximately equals 51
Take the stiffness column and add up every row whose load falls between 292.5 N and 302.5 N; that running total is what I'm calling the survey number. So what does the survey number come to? 114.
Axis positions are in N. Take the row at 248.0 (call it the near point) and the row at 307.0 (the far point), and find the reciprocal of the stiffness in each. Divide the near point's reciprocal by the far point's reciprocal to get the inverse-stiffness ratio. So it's 1.11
